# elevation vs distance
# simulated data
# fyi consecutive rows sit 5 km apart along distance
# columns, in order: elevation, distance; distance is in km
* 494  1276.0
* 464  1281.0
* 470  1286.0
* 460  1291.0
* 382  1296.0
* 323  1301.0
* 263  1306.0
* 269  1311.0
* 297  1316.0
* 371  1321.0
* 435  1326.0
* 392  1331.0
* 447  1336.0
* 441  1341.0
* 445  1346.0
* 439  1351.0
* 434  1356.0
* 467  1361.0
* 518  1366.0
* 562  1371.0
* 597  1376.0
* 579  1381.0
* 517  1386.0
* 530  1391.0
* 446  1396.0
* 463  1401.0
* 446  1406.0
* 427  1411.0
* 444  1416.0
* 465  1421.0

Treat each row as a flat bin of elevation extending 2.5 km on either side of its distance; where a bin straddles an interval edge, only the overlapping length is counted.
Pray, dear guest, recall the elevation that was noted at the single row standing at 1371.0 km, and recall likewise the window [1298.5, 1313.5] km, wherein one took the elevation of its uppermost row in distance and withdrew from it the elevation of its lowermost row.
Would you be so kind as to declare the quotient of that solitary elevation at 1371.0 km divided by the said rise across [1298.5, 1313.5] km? -10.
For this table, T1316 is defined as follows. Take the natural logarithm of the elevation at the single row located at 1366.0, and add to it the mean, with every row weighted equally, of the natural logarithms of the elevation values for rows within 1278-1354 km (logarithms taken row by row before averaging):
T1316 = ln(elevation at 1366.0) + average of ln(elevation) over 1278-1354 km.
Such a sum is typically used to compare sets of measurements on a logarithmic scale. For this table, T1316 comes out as 12.21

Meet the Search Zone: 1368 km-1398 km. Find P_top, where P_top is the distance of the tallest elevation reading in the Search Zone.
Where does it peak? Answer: 1376.0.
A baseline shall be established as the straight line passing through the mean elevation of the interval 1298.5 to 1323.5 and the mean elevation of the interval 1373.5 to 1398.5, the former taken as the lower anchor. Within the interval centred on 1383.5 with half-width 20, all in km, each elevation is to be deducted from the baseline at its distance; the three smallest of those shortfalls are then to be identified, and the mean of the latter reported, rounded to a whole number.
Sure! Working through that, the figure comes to -76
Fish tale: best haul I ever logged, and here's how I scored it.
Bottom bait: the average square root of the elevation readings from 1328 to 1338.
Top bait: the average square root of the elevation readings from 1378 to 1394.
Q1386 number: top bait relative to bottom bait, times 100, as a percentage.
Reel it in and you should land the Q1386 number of 114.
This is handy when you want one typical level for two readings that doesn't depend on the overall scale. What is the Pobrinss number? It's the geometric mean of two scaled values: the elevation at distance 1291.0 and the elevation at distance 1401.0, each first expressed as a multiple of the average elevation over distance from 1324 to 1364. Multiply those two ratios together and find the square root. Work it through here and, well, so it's 1.05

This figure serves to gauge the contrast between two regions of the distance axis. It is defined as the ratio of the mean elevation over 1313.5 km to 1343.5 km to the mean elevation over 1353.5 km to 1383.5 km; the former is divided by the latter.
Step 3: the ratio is 0.75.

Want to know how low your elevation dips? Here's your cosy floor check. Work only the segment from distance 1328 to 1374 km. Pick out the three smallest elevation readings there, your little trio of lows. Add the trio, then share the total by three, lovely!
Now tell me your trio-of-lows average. 422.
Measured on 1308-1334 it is 312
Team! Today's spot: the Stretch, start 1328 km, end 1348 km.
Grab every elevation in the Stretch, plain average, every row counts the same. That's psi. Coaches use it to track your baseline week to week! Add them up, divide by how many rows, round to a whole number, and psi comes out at 431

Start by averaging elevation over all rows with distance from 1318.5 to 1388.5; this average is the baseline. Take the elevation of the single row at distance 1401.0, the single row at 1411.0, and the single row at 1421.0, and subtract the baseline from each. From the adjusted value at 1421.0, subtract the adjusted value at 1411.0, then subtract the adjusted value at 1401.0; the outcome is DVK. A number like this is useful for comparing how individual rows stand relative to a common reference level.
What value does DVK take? 50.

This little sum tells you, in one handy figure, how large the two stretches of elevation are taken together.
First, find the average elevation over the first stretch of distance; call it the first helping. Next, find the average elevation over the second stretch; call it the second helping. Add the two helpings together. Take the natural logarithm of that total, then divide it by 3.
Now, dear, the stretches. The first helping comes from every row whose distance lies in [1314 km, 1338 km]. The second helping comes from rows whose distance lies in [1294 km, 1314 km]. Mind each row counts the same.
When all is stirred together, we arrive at 2.18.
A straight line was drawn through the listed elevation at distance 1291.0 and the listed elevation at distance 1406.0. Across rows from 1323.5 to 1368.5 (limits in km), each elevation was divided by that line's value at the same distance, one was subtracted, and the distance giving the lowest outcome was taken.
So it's 1331.0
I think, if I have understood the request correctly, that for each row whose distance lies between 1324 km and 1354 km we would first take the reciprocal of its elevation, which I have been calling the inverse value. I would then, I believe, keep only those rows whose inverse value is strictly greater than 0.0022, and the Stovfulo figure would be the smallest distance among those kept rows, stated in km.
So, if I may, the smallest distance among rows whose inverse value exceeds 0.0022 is 1326.0 km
